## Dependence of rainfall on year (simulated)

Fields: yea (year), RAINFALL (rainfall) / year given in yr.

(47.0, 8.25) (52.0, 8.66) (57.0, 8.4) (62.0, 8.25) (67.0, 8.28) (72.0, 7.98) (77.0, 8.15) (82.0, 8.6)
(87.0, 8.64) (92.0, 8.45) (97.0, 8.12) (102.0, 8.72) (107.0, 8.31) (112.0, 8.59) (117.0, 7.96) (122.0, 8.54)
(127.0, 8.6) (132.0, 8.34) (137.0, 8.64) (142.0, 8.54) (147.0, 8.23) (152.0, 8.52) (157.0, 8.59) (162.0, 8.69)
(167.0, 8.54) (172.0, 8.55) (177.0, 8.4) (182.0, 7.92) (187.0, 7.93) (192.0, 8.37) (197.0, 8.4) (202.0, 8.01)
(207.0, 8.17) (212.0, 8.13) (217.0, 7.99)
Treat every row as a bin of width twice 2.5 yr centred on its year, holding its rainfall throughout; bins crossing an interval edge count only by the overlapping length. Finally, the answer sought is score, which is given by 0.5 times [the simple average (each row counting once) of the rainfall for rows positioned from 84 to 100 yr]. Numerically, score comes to 4.20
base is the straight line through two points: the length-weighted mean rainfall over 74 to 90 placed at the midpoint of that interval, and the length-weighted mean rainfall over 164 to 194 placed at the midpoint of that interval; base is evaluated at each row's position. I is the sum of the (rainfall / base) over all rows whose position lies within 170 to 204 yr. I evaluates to 7.0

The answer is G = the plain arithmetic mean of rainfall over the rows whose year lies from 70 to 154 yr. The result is 8.41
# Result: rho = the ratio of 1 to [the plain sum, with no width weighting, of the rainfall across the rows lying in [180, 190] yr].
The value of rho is 0.0631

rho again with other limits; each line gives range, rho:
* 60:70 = 0.0605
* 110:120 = 0.0604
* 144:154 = 0.0597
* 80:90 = 0.0580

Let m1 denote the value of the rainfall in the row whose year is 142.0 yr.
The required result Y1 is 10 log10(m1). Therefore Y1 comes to 9.31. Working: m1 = 8.54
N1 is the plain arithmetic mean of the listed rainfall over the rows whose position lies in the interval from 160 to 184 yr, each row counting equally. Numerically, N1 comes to 8.420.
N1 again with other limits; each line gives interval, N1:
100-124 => 8.424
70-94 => 8.364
